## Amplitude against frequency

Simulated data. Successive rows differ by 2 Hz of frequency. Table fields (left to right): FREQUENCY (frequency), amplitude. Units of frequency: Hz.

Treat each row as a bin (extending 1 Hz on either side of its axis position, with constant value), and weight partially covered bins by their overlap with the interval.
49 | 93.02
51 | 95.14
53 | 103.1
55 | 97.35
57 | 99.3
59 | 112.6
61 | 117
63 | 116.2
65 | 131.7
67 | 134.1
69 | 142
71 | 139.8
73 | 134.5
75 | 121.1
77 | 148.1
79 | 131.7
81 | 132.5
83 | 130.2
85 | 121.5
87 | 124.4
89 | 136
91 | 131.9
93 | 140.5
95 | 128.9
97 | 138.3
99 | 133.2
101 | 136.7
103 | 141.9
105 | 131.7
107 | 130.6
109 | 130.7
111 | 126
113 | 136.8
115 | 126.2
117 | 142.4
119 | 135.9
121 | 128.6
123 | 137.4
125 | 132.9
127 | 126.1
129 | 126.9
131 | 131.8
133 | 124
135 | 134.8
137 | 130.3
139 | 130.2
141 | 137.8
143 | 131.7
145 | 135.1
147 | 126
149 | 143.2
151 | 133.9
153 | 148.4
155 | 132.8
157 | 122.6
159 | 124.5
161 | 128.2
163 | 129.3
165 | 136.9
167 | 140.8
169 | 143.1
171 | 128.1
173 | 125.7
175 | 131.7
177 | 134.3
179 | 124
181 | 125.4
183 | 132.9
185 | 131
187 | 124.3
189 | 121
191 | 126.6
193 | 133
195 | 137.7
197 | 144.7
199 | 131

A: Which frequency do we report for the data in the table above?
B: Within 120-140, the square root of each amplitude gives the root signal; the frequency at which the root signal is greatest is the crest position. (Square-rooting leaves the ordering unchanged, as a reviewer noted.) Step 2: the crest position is 123 Hz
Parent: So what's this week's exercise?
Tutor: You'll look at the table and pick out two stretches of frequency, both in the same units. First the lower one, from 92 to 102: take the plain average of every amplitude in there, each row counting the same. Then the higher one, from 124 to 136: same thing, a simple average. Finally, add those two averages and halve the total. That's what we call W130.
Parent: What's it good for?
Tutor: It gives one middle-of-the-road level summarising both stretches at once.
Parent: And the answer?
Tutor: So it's 132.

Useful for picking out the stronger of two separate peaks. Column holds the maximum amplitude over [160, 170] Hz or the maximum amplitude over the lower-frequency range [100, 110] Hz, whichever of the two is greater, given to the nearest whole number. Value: 143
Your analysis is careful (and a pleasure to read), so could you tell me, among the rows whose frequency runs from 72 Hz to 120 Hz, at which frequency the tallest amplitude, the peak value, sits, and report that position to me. 77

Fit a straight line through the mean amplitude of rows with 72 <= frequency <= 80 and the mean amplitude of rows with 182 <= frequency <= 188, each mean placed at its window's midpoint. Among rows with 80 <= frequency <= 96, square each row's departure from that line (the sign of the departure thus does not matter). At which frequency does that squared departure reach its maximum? 85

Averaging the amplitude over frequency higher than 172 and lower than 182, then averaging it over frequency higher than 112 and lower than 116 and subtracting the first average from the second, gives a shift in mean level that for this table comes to 3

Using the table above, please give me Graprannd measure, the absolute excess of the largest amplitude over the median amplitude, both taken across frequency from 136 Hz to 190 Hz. 17.4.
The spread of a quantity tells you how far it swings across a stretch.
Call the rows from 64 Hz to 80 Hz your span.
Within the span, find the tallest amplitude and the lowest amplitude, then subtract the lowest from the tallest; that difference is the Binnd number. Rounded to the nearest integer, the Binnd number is 27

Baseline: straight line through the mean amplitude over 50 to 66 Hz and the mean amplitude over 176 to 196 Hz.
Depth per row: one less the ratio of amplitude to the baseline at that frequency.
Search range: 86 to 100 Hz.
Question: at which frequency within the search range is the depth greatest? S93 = 87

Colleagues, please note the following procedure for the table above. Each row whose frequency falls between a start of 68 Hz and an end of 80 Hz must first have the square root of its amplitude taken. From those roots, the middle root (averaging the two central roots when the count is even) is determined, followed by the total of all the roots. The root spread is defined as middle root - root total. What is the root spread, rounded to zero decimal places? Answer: -58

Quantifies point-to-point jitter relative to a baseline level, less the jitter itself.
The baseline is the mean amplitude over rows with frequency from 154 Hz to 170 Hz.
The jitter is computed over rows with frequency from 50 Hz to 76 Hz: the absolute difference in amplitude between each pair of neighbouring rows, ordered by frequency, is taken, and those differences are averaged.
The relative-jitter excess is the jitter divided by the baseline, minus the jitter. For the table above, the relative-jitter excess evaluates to -6.7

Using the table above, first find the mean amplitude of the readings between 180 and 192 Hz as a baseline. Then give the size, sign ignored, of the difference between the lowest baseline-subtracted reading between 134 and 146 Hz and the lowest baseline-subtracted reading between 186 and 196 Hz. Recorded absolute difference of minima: 9.2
